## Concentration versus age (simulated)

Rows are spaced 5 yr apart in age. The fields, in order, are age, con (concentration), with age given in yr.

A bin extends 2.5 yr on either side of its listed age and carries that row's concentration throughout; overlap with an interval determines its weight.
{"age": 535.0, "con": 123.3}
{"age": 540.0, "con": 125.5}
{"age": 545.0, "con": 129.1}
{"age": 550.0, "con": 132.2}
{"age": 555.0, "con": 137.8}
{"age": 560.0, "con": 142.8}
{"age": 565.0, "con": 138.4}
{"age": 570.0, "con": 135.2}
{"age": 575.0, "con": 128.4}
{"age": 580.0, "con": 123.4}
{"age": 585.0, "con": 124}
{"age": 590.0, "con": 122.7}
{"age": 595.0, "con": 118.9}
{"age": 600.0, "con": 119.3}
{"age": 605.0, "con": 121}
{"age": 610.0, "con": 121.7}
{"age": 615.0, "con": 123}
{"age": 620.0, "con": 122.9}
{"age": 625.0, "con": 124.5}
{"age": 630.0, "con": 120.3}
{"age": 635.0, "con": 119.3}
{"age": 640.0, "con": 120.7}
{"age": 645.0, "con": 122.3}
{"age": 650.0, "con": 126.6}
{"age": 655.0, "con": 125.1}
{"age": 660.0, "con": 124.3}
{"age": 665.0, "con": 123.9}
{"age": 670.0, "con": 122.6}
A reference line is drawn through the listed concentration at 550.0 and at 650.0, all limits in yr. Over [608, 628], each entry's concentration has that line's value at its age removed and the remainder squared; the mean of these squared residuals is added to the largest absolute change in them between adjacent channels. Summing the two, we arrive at 51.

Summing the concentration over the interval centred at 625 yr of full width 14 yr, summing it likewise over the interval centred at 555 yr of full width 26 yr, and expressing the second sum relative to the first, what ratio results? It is 1.9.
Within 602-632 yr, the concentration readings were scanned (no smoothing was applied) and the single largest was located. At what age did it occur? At 625.0 yr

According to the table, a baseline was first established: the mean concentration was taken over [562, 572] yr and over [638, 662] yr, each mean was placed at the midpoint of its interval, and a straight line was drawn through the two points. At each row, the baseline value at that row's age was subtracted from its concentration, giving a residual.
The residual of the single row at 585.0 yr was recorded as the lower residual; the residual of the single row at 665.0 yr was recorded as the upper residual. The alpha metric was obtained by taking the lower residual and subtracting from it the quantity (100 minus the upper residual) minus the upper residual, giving -105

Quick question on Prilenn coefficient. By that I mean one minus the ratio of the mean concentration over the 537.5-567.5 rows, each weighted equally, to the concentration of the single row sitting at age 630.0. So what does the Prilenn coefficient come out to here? -0.12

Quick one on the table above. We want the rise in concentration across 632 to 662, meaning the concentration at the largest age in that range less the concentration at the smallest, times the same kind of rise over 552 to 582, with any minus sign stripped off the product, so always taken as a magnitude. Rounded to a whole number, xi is 72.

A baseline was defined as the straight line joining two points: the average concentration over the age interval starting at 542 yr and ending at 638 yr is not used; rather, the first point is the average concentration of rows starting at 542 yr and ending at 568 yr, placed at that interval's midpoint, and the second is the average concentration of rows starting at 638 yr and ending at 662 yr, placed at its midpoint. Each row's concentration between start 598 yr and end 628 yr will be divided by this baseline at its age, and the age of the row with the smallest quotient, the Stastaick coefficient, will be 600.0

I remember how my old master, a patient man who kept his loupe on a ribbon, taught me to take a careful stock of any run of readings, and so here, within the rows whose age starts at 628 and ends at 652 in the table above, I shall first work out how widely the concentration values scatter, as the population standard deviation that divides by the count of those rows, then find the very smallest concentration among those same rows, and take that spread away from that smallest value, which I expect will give 116.7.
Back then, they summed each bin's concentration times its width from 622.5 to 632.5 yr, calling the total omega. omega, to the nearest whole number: 1224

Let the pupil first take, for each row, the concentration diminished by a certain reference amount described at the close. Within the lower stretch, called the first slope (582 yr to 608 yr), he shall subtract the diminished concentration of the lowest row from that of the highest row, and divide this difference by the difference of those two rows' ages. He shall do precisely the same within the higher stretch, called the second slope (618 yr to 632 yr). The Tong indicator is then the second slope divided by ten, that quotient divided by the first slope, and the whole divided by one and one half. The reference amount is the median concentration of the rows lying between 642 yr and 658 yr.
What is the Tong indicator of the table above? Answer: 0.12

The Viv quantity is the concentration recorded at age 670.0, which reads 122.6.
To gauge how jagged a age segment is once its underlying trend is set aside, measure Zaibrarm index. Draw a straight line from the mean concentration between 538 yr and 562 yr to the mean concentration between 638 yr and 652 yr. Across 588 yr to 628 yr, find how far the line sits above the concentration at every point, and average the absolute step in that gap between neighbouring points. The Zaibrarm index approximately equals 1.73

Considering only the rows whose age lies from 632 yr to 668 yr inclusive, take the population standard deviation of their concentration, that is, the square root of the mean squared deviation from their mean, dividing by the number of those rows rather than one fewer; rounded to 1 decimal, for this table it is 2.4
